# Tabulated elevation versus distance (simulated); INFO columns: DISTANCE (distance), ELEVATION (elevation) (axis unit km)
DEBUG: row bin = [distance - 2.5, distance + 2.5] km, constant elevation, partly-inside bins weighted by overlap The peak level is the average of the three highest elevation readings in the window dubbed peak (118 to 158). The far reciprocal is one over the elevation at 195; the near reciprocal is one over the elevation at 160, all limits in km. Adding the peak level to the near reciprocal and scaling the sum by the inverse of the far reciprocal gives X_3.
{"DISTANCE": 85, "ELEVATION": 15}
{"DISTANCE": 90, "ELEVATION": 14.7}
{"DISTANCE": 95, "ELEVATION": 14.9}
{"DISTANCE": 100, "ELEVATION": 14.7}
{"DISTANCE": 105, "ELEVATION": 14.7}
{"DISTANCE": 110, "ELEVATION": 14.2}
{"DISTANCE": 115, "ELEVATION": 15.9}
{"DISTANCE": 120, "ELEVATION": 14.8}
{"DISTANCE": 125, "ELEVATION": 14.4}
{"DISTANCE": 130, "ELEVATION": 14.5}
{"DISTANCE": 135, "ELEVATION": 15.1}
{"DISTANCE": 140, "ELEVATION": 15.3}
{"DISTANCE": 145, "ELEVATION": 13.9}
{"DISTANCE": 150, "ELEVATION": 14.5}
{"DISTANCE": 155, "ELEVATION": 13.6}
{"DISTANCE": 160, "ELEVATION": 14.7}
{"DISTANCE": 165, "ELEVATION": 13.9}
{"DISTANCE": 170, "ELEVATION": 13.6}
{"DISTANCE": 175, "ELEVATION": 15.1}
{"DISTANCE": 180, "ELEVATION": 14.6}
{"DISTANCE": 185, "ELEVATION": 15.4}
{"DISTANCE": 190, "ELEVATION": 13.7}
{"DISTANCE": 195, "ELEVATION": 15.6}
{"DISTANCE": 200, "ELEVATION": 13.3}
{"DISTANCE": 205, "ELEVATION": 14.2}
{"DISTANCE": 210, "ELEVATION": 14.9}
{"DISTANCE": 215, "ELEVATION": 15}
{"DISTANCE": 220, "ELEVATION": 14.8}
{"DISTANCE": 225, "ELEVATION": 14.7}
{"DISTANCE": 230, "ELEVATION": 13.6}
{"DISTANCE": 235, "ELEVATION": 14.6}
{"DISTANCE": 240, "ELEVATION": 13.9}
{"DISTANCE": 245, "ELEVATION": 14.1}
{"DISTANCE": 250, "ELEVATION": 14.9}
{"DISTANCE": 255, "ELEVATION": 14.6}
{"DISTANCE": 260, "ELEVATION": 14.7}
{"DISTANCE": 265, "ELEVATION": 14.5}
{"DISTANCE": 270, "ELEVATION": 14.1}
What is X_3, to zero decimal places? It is 236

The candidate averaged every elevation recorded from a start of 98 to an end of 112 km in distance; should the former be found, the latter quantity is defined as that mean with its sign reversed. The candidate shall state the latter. -14.5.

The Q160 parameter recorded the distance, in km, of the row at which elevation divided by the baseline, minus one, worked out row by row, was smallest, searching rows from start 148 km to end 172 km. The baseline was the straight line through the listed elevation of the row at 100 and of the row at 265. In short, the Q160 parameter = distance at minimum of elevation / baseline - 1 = 155 km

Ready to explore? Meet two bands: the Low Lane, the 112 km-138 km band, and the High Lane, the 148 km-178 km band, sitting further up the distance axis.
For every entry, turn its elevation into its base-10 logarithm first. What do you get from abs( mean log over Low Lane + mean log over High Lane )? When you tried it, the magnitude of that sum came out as 2.33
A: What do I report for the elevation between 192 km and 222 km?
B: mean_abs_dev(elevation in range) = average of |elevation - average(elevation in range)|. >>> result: 0.59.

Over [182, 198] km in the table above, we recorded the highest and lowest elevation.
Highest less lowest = 1.9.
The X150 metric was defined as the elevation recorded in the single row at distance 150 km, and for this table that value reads 14.5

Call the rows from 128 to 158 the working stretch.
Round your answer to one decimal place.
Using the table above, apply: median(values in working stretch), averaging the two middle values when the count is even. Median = 14.5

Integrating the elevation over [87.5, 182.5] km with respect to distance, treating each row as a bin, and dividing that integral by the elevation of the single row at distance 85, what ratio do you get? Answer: 92.4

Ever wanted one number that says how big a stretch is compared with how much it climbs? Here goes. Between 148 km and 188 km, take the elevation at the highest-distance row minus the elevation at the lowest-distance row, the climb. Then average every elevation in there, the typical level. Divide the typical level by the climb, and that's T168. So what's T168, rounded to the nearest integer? 16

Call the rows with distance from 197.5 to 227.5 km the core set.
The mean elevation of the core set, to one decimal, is 14.5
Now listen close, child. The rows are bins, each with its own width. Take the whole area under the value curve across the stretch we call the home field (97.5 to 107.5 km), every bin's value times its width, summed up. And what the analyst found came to 147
